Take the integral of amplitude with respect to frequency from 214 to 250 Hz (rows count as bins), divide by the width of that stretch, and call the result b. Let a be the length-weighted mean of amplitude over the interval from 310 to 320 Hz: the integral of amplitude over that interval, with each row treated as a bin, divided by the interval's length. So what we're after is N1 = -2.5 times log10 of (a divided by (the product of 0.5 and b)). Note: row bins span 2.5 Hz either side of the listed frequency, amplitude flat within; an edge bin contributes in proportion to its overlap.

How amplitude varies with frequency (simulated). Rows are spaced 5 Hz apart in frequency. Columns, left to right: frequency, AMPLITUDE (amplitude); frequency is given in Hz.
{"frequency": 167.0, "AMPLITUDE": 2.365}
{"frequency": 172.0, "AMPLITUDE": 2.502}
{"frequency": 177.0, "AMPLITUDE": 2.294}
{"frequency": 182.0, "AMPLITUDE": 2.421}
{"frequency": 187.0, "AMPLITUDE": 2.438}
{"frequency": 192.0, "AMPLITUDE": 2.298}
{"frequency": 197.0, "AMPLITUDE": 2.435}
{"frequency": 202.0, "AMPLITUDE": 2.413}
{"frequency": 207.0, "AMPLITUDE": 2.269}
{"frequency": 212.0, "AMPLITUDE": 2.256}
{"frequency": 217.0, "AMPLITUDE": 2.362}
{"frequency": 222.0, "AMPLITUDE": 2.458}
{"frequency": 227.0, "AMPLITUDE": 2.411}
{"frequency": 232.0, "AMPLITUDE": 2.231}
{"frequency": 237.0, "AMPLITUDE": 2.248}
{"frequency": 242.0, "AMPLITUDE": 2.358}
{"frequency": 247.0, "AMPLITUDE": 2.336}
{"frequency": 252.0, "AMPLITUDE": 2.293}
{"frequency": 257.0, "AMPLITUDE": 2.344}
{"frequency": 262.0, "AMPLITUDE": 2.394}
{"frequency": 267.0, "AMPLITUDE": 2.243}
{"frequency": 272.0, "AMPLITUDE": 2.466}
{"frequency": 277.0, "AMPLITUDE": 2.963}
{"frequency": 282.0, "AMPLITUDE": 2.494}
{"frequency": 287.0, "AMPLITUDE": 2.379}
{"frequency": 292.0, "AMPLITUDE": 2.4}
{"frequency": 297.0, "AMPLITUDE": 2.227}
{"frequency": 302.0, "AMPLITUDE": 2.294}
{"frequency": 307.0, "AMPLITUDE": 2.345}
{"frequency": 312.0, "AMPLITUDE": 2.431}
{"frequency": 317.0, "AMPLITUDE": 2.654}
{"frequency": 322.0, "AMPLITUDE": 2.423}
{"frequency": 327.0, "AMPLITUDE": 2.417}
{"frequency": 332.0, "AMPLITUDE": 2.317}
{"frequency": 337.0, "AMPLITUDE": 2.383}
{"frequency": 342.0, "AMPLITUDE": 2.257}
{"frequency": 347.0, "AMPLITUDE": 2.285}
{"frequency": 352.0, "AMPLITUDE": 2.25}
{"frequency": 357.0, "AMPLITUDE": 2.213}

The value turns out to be -0.84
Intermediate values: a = 2.54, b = 2.34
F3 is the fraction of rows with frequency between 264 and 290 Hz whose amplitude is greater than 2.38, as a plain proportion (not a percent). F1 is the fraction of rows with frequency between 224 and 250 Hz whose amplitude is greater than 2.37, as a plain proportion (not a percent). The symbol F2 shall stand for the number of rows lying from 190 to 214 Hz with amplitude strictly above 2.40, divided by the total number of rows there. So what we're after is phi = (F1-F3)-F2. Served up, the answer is -0.8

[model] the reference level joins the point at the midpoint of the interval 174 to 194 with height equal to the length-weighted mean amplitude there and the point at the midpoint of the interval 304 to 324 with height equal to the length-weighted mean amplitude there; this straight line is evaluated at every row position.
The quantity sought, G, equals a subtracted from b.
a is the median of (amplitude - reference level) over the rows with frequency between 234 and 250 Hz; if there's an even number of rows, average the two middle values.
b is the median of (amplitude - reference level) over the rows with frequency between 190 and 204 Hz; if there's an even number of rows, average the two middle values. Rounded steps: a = -0.08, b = 0.03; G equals 0.11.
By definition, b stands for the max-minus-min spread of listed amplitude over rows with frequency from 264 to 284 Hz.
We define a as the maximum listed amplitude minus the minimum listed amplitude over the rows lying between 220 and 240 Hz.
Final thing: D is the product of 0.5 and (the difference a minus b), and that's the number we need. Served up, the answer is -0.25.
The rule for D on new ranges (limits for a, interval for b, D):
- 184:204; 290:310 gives -0.02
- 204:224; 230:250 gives 0.04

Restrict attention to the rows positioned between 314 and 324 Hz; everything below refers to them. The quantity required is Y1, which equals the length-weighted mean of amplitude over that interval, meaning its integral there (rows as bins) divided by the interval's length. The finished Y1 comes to 2.539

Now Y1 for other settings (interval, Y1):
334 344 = 2.323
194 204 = 2.418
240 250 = 2.344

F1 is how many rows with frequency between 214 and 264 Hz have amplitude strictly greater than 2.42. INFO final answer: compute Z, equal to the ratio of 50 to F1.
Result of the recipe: 50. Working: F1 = 1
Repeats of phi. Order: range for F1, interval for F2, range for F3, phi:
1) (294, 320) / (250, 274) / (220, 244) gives -0.2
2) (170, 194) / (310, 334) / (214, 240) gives -0.6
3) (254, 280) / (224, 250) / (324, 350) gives 0.0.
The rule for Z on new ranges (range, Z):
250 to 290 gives 17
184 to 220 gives 25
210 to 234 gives 50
